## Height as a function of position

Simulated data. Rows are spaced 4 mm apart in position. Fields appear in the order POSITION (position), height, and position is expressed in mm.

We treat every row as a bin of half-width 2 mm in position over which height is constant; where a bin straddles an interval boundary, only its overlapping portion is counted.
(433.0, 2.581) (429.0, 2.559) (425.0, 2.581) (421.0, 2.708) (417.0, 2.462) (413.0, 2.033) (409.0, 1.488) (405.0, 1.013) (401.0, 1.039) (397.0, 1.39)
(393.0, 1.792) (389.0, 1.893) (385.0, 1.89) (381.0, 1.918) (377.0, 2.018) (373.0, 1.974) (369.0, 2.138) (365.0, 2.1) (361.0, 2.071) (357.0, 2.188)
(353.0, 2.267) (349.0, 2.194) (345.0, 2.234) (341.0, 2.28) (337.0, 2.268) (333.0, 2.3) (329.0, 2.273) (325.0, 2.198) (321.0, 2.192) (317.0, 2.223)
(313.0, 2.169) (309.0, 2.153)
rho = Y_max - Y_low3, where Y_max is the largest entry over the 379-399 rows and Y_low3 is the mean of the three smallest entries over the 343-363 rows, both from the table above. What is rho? -0.23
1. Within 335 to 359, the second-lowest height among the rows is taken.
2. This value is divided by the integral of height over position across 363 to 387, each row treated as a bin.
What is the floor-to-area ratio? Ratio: 0.046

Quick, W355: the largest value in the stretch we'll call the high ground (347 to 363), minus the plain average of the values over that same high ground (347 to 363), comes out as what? 0.087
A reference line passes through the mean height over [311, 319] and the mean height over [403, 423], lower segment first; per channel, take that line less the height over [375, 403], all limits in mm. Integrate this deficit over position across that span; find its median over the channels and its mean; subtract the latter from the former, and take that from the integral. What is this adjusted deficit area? 9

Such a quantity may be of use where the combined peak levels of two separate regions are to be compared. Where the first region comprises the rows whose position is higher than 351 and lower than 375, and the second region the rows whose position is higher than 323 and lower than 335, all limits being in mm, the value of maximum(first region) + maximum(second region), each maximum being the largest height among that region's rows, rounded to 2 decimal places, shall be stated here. 4.57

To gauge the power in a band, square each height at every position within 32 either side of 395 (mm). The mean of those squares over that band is 3.8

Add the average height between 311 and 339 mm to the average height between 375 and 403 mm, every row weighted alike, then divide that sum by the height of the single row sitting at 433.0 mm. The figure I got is 1.53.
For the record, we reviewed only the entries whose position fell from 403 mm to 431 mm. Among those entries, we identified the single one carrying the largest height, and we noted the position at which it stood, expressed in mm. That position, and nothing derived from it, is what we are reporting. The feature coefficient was 421.0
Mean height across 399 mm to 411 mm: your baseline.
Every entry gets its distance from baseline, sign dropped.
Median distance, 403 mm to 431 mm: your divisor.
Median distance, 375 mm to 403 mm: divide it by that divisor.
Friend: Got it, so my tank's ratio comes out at 0.6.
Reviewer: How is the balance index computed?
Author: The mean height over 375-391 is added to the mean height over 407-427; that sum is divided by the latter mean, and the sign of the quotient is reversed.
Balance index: -1.9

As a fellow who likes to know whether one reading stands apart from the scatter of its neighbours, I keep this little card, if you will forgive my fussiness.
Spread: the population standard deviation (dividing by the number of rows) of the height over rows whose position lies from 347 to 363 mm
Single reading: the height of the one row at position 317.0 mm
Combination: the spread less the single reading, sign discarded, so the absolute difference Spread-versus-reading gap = 2.15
